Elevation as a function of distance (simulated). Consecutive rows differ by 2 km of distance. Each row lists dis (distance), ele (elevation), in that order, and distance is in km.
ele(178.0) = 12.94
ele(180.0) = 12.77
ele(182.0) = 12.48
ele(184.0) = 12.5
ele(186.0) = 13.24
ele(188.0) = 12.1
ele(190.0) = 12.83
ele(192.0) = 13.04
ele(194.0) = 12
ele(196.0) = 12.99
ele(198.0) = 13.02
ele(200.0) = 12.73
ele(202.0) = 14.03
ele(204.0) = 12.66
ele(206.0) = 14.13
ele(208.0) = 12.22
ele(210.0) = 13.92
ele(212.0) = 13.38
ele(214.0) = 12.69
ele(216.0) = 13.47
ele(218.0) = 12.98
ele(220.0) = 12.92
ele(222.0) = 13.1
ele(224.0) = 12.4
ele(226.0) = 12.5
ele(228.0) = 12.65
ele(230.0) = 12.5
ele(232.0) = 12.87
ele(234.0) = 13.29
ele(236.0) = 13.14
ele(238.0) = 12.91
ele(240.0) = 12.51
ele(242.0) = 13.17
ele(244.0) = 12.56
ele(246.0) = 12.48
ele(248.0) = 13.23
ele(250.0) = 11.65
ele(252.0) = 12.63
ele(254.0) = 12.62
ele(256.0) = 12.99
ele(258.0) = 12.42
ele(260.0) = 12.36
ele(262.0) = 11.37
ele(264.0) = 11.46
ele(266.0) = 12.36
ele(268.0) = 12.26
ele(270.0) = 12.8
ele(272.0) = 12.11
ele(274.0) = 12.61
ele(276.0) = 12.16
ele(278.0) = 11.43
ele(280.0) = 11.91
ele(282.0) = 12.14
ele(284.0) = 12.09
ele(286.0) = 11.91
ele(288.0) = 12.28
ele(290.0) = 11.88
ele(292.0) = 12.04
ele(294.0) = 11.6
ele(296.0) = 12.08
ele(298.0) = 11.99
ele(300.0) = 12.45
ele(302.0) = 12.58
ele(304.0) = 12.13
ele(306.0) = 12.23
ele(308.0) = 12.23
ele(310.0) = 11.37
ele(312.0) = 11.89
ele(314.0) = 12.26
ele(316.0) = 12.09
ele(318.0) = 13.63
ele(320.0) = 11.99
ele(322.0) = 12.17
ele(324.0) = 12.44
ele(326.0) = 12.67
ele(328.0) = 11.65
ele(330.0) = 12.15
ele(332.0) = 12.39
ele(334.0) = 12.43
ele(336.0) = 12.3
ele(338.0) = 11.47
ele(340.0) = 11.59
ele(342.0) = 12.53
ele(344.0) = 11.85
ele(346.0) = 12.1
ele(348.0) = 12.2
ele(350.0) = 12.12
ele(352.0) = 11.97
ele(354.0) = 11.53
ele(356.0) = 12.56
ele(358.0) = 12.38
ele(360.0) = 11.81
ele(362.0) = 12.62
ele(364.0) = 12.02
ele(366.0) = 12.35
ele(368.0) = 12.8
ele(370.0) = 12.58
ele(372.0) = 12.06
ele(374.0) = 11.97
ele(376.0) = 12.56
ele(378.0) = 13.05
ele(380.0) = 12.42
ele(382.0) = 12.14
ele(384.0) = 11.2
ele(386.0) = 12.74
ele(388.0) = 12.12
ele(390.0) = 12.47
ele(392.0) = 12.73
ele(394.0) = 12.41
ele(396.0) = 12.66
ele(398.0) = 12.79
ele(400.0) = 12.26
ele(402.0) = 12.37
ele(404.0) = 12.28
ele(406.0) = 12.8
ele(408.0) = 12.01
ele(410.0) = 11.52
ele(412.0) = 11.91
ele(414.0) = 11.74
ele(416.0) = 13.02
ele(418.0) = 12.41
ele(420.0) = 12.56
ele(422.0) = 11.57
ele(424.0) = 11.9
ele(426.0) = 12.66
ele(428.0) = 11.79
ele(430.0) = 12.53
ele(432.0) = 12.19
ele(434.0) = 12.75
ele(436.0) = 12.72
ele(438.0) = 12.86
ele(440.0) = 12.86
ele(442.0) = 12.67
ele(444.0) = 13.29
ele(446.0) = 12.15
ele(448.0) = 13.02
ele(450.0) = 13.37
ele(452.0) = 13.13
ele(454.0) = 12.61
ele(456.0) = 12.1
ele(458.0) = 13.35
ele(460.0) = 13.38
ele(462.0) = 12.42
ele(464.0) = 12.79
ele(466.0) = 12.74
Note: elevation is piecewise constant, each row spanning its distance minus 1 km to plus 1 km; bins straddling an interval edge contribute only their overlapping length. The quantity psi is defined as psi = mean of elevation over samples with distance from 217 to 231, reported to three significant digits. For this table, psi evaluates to 12.7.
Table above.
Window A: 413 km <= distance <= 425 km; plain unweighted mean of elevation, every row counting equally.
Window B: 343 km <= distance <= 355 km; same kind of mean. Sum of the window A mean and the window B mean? 24.2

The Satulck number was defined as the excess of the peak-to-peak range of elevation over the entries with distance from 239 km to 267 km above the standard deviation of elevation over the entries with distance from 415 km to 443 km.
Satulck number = 1.4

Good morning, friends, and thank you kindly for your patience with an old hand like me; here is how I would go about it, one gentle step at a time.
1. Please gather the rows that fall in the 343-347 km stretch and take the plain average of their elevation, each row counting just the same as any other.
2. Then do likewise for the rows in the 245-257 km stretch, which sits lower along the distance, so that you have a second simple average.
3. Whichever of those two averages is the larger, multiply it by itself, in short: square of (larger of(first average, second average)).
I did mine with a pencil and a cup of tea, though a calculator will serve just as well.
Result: 159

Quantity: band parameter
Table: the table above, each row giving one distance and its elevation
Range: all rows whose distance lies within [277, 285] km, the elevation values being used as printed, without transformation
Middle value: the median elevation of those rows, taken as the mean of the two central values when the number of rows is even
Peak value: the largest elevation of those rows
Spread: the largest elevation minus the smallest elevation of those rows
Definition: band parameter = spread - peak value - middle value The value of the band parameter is -23.4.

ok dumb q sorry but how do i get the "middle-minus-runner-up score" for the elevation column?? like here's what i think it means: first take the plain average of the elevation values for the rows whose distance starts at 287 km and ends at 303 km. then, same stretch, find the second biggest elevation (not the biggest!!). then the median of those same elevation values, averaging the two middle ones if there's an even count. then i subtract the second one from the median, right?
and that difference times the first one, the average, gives -4.7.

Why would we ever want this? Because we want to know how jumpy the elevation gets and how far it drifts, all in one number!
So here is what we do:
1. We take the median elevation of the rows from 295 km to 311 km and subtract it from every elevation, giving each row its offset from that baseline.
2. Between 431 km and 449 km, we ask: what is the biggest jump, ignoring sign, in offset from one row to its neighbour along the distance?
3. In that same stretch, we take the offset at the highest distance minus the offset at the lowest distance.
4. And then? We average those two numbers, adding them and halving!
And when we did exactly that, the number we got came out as 1.0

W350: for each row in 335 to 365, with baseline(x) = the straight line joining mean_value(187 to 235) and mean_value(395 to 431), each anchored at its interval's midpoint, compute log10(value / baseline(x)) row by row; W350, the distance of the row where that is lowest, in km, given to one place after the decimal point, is 338.0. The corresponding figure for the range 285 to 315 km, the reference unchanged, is 310.0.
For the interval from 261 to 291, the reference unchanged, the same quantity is 262.0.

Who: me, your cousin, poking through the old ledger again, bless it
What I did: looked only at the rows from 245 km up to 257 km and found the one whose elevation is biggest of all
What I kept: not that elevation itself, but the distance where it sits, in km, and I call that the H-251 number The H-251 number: 248.0 km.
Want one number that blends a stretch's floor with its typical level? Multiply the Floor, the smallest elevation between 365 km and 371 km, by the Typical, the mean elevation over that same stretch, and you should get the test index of 155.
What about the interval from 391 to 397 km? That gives 156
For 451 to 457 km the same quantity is 153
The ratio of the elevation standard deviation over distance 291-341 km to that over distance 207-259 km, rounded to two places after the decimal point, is 0.99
